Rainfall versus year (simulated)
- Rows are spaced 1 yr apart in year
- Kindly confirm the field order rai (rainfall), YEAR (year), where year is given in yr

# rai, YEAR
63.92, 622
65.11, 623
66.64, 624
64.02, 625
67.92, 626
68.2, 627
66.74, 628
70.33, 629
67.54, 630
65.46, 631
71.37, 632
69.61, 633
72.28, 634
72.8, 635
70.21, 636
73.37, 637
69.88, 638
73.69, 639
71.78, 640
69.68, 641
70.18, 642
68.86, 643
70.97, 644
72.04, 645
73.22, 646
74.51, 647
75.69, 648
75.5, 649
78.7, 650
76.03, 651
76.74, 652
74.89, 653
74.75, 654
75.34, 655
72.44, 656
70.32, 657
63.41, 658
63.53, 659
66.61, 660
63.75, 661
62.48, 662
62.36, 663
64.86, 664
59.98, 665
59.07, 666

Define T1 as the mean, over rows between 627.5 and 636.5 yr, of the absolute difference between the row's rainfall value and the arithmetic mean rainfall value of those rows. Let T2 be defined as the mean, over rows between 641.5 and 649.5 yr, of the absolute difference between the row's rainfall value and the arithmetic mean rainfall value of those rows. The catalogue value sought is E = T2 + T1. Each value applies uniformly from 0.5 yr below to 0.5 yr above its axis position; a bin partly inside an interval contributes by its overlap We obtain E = 4.1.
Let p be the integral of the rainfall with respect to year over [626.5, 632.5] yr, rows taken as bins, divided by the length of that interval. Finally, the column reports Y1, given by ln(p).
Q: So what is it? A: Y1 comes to 4.22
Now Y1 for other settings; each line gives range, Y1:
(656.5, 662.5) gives 4.17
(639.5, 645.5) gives 4.26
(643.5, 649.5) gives 4.30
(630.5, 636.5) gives 4.25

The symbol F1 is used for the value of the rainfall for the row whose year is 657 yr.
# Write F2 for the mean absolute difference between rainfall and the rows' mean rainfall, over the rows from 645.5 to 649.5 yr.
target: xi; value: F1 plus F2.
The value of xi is 71.2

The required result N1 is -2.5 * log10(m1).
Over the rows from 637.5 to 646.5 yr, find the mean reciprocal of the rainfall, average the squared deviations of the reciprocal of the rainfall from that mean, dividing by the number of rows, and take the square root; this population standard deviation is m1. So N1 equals 8.78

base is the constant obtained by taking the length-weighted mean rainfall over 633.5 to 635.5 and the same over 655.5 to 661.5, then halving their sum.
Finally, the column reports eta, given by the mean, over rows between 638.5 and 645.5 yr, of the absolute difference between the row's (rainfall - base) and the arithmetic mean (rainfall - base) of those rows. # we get 1.26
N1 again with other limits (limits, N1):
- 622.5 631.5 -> 8.50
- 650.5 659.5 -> 7.49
